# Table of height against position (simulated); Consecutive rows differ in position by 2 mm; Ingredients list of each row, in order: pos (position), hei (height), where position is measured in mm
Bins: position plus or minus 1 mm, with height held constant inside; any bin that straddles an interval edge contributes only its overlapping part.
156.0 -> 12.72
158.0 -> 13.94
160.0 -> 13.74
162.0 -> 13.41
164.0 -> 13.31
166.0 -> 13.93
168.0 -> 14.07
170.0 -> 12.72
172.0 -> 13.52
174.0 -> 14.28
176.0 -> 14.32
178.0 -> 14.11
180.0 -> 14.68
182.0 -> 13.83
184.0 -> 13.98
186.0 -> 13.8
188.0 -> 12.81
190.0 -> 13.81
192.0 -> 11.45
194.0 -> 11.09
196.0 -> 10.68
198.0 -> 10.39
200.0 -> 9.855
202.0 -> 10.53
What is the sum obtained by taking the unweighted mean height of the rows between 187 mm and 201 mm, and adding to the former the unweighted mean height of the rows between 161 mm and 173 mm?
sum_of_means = 24.9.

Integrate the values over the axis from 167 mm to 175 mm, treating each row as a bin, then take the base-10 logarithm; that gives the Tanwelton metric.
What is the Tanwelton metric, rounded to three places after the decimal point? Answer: 2.038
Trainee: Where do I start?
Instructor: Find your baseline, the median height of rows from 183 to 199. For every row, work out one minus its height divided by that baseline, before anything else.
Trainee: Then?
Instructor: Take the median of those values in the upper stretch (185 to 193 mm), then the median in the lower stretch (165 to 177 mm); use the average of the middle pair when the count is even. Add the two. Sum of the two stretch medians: -0.25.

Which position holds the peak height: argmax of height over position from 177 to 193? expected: 180.0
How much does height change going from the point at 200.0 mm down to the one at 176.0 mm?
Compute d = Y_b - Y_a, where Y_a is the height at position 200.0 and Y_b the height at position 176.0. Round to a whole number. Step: 4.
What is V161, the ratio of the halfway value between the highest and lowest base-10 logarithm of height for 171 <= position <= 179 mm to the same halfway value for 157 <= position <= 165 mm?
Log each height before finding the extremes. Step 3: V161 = 1.01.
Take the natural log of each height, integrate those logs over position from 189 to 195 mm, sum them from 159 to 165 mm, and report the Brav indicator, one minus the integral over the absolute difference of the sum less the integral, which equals -1.09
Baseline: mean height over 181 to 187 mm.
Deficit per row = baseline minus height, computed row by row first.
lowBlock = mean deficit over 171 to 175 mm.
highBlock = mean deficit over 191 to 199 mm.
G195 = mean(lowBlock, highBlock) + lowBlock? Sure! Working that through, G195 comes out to 1.4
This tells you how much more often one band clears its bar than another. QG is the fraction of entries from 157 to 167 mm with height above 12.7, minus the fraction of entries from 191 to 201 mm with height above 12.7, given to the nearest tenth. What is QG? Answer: 1.0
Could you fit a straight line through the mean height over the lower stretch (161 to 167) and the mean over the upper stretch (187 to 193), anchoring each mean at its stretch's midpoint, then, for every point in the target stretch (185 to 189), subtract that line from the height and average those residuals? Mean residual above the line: 0.5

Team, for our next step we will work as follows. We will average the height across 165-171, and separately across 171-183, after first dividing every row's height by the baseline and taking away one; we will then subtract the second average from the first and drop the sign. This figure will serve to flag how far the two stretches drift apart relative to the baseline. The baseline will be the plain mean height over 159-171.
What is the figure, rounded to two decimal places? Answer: 0.04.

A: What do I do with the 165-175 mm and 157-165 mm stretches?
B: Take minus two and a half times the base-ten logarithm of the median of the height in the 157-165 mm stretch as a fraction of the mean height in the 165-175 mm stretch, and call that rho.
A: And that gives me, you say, 0.01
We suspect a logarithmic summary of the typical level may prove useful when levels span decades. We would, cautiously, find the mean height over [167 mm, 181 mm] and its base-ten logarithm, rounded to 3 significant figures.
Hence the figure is 1.14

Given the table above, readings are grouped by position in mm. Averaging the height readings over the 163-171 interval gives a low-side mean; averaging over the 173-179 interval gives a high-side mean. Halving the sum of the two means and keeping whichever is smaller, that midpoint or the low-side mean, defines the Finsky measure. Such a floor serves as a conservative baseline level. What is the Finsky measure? 13.5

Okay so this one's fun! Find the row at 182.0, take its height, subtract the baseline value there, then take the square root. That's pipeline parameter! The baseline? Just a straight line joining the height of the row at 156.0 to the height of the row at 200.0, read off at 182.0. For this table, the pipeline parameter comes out 1.67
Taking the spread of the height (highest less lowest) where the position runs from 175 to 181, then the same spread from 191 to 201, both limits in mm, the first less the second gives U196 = -1.0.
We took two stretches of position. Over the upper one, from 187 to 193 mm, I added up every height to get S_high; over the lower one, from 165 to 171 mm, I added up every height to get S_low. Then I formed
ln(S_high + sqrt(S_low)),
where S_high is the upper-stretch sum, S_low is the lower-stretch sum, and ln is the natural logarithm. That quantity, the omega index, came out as 3.79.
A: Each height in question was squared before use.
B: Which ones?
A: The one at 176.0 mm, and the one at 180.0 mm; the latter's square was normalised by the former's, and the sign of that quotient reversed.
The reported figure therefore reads -1.05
